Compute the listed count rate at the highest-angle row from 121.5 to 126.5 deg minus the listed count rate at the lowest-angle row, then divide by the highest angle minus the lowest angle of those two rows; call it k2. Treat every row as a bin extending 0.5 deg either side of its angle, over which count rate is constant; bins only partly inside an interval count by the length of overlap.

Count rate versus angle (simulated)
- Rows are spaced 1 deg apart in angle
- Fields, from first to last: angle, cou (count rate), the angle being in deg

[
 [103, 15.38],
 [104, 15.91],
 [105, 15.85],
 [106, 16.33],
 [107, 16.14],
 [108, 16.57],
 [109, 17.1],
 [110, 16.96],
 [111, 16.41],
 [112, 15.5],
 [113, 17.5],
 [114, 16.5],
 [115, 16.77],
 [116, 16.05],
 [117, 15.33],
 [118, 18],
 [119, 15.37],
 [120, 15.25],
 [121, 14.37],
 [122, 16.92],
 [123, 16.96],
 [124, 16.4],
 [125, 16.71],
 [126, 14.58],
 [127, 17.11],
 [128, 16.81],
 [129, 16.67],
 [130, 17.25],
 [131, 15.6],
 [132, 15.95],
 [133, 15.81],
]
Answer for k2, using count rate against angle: -0.6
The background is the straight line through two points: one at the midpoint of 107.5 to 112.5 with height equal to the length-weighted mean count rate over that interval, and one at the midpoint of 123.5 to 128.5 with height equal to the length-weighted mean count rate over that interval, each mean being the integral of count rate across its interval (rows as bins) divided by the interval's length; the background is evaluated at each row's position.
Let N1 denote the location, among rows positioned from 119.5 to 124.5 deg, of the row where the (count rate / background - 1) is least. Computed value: 121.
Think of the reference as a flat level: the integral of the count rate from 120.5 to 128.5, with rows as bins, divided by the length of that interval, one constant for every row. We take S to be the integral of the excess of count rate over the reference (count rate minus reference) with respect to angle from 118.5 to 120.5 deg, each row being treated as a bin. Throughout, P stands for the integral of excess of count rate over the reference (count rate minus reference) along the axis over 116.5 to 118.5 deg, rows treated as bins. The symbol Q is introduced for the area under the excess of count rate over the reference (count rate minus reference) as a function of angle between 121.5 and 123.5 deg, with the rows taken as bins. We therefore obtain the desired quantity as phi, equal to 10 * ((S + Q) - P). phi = -13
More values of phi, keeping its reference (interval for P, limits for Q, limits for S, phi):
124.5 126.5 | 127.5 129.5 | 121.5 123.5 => 36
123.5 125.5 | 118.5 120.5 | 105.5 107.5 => -25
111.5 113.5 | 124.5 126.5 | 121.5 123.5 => -3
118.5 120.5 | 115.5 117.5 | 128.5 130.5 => 22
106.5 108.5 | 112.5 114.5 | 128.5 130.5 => 27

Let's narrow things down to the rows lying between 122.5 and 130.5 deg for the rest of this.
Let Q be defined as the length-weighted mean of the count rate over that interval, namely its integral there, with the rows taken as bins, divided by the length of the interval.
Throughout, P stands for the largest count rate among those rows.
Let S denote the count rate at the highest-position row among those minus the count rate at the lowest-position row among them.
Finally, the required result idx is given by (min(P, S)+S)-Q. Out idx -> -16.0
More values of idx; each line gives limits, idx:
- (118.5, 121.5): -17.0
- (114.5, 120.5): -19.2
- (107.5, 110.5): -16.1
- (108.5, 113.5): -15.9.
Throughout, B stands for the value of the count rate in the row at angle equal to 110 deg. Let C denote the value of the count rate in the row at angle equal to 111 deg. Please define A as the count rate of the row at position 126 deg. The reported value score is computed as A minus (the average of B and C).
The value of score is -2.1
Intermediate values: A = 14.58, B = 16.96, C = 16.41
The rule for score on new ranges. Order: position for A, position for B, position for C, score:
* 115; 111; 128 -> 0.2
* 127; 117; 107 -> 1.4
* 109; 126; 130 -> 1.2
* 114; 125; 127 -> -0.4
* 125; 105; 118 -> -0.2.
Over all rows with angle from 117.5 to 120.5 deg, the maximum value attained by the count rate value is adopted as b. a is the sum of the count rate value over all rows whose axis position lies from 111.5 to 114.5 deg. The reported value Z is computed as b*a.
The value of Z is 891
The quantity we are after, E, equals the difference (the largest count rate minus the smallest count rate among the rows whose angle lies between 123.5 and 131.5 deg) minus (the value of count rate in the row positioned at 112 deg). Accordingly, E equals -12.8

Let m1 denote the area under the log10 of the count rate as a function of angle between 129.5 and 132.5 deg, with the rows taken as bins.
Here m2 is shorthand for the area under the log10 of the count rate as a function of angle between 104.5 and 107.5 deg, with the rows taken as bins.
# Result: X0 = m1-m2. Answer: 0.01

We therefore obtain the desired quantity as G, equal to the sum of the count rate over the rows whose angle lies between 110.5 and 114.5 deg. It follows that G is 65.9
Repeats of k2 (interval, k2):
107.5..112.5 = -0.3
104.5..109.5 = 0.3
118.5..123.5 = 0.4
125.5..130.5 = 0.7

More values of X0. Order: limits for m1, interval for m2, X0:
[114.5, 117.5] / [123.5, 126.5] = 0.01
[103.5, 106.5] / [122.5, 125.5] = -0.05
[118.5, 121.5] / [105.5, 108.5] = -0.11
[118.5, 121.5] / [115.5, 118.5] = -0.12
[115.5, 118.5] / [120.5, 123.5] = 0.03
